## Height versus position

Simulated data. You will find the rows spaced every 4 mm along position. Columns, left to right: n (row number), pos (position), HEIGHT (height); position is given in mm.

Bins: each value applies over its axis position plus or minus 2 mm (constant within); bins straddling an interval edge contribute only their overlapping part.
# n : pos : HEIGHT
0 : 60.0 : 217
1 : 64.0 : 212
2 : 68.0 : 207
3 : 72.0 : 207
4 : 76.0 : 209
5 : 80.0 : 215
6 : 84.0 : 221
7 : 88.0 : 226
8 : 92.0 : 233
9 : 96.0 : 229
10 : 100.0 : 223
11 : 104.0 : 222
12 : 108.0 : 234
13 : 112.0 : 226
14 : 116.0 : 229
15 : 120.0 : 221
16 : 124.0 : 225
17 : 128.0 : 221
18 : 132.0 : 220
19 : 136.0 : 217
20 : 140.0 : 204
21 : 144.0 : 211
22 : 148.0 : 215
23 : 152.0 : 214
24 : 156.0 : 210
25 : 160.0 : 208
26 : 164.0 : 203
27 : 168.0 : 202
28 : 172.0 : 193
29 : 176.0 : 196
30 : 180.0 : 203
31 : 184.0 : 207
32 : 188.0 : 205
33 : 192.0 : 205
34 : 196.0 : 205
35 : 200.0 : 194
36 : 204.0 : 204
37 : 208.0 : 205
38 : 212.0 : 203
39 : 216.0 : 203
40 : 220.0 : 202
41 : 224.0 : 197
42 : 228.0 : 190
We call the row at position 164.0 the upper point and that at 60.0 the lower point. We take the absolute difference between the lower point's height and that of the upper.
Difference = 14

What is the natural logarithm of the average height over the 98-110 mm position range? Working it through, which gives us 5.42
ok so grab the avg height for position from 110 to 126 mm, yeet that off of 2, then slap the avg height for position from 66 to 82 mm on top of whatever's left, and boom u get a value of -14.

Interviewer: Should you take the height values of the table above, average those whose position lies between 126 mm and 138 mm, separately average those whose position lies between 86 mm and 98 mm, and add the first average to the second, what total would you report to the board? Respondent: 449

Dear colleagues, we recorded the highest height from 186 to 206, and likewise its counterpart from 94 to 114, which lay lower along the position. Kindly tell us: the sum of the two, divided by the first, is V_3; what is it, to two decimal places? 2.14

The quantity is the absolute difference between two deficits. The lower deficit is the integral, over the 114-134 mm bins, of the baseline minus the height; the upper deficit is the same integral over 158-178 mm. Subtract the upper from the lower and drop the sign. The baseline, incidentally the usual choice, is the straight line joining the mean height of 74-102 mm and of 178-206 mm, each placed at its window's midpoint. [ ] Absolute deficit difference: 295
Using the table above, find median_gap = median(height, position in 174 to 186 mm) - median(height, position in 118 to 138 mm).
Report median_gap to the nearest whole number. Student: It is -18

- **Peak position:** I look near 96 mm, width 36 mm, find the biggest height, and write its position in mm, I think 108.0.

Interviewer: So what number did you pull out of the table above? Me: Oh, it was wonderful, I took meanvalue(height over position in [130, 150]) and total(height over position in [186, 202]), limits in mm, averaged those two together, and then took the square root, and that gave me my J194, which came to 22.6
